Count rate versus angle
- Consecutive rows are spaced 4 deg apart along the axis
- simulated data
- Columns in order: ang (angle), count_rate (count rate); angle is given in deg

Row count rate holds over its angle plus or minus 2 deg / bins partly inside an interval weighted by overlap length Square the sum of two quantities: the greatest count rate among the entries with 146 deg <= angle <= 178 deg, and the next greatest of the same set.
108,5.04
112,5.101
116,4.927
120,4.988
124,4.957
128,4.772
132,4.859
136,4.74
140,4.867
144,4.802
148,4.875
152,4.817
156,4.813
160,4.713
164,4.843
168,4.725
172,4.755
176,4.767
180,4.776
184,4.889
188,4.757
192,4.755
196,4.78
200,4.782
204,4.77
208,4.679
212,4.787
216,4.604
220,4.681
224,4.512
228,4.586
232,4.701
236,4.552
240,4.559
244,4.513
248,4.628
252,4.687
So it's 94.4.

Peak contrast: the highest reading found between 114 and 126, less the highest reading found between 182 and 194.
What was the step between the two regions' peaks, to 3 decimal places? 0.099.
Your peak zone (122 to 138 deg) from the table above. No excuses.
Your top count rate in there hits 4.957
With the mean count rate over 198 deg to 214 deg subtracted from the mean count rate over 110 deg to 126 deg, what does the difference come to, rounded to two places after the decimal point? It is 0.24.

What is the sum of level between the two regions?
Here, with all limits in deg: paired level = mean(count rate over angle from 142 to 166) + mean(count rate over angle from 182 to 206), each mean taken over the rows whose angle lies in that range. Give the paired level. 9.60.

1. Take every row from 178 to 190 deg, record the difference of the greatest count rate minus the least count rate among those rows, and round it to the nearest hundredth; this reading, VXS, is 0.13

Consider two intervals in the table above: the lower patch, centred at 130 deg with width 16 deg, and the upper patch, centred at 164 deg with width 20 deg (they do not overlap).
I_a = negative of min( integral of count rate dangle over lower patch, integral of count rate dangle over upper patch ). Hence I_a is -77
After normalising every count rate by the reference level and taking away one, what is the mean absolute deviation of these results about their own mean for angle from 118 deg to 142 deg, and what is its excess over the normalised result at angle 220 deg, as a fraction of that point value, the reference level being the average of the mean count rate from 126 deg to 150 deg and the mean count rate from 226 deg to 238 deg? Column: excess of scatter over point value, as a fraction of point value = -3.1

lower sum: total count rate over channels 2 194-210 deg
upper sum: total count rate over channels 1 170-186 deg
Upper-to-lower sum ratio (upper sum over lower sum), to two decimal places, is 1.01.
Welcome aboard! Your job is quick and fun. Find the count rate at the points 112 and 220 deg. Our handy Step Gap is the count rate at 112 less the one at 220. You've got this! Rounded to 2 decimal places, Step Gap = 0.42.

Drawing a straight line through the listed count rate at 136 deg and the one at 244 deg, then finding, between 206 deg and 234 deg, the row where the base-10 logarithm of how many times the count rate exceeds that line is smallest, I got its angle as 224 deg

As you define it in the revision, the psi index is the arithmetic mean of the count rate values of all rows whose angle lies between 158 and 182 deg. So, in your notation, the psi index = 4.76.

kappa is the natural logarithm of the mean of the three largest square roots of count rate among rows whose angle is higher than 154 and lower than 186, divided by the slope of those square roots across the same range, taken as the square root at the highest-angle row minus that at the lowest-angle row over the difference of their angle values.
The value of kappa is 8.2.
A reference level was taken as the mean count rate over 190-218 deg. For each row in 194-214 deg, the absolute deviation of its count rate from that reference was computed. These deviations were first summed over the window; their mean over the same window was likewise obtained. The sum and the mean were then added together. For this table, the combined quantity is 0.28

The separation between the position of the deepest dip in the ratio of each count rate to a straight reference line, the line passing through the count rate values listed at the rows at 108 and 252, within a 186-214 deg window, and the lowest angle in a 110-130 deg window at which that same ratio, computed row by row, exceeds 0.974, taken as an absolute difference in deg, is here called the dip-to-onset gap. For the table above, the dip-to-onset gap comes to 96 deg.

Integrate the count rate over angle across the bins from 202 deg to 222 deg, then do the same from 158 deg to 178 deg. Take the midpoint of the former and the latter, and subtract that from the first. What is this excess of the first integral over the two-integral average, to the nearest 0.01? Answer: -0.56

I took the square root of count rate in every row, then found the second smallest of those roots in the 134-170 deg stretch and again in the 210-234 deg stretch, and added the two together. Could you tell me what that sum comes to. 4.32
